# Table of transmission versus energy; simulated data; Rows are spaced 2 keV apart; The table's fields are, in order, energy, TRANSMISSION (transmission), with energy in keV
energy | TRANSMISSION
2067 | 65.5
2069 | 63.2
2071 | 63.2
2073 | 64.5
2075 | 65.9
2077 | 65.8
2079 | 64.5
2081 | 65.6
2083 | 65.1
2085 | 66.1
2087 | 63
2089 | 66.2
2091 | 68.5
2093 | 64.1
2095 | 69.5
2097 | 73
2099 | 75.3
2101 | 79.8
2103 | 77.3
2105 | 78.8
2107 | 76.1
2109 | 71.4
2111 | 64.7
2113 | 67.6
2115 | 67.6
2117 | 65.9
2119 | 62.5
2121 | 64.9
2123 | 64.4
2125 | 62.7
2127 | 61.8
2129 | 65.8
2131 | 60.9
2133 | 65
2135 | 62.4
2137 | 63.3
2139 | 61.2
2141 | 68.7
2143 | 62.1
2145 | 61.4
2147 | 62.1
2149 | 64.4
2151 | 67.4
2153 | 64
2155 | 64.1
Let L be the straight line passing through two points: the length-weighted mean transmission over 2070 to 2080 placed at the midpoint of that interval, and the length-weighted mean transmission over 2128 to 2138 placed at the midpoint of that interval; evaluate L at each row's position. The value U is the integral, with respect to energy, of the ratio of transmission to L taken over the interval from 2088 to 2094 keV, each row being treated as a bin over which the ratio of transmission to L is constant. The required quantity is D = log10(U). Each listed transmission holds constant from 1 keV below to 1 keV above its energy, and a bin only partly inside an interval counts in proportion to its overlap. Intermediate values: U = 6.17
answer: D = 0.7904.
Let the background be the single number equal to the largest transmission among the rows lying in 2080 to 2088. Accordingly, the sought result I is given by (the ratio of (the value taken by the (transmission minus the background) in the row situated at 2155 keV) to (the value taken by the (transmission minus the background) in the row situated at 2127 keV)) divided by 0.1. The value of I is 4.7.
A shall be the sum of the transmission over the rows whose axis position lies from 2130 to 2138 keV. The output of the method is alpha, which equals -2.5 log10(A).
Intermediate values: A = 252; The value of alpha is -6.00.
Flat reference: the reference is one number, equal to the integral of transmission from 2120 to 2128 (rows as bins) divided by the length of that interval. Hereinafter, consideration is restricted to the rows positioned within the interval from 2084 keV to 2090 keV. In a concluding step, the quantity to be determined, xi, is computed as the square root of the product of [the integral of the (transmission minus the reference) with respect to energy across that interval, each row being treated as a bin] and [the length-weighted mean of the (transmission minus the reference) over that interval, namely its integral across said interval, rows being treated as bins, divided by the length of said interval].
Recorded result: 4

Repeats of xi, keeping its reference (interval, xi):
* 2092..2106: 39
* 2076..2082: 5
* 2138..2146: 0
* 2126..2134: 0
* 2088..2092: 8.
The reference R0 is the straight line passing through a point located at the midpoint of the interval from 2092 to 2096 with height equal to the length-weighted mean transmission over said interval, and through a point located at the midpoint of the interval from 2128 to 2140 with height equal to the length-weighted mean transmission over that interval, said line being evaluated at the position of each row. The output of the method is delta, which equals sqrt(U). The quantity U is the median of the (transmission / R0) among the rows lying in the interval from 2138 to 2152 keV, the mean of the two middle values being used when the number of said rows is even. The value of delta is 1.00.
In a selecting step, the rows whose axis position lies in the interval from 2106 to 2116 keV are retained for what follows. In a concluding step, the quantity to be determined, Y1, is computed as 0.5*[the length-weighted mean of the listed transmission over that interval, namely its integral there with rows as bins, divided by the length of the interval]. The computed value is 34.7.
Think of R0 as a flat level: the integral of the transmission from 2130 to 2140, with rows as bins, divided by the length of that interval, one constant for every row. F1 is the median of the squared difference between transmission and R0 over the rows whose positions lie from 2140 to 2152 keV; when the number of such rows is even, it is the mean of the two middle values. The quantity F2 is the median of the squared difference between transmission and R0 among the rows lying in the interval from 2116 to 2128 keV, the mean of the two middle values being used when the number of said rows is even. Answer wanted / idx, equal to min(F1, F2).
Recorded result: 2.0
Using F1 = 2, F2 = 2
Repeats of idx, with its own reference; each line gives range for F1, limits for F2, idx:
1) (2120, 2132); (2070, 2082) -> 3.1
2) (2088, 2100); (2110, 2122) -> 8.3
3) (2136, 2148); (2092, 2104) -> 0.9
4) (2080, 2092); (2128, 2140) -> 2.3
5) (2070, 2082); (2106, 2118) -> 6.5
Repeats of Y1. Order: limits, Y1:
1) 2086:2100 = 34.3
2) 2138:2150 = 31.7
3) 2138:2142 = 32.5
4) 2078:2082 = 32.5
